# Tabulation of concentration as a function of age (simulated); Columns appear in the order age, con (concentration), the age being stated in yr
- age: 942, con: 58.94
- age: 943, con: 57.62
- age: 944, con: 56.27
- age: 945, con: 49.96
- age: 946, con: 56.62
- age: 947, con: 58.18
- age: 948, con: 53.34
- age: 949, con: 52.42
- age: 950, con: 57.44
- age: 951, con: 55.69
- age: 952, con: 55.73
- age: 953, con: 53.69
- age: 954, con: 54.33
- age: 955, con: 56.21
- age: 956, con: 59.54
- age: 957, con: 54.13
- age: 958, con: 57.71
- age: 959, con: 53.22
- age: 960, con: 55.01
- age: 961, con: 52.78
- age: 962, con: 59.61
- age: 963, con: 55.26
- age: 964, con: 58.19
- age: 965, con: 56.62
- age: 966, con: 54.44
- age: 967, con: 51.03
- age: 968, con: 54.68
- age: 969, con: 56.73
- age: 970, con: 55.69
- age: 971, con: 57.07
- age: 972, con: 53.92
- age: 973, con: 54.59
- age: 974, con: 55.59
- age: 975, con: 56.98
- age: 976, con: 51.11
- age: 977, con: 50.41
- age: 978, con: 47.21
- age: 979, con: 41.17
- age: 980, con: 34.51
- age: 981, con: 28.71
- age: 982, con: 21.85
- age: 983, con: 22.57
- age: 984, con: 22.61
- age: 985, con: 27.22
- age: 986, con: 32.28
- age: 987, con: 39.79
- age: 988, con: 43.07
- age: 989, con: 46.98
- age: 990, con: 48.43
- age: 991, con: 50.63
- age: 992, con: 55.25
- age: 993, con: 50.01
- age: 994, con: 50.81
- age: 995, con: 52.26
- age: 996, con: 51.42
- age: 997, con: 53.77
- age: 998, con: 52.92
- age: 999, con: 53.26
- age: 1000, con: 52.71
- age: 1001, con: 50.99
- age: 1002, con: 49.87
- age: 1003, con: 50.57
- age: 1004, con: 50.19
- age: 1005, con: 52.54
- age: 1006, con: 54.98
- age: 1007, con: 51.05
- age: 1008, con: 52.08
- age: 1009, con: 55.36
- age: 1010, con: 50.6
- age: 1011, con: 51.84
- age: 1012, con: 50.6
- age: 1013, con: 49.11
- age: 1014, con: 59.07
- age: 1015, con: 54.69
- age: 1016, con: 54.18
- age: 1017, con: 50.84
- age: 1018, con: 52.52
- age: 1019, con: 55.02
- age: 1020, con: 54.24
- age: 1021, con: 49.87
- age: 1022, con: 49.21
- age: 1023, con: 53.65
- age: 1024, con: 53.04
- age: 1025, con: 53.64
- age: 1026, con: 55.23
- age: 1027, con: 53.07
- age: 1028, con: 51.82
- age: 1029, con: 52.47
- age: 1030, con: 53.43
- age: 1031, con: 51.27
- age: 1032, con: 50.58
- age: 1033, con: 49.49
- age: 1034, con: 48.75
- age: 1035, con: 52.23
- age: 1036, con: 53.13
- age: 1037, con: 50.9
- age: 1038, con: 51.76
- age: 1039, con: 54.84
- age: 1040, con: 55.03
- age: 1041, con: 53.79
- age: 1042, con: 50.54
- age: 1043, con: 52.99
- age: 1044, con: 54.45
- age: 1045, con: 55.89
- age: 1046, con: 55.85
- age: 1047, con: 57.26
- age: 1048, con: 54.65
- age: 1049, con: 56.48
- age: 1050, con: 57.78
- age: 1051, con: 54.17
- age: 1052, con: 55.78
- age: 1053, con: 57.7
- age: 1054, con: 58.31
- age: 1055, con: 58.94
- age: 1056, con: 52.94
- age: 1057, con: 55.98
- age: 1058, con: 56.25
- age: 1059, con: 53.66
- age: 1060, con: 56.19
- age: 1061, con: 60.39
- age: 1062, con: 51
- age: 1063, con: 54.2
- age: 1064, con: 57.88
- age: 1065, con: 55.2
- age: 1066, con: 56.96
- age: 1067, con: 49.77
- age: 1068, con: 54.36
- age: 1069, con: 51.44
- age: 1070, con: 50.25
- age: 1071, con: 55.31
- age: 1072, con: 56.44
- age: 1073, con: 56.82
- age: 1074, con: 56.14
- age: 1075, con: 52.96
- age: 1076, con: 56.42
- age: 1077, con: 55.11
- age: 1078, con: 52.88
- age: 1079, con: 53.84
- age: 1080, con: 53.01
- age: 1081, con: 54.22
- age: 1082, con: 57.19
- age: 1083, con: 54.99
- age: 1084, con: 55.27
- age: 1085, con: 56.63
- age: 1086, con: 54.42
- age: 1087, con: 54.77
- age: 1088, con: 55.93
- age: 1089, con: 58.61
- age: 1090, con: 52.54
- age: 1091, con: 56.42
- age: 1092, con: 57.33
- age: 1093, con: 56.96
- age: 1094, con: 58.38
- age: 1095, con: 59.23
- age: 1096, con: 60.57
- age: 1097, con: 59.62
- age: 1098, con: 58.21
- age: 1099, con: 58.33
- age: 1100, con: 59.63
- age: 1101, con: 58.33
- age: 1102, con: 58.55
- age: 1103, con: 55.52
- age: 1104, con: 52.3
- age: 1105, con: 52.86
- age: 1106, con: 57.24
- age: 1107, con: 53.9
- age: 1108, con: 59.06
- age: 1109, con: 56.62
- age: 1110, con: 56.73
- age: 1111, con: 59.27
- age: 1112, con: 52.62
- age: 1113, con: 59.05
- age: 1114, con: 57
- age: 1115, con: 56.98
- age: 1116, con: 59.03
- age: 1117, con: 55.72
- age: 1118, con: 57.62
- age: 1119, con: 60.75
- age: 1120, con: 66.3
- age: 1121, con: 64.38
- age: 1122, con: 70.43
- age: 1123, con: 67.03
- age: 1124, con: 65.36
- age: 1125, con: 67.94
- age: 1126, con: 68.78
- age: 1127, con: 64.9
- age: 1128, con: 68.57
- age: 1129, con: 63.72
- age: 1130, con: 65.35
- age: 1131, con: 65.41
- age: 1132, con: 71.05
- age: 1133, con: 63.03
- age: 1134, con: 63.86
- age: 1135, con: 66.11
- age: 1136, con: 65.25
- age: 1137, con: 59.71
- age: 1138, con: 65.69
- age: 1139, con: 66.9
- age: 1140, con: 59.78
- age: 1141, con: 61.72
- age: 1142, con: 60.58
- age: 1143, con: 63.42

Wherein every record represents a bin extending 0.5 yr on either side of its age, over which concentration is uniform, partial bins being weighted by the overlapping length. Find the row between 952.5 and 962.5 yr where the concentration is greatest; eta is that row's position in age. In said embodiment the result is 962 yr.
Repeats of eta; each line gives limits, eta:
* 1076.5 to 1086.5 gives 1082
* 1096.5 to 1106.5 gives 1100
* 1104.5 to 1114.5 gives 1111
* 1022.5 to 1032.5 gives 1026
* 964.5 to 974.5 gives 971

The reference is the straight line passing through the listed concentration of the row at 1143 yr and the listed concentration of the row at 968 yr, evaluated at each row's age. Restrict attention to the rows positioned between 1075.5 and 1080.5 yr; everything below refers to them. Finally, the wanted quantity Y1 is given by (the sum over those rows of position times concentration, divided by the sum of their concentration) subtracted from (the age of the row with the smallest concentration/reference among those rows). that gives 0.0 yr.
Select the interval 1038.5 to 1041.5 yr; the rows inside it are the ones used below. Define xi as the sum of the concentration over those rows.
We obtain 164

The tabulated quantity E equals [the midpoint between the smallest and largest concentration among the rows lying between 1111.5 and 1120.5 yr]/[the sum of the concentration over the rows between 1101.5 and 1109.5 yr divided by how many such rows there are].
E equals 1.07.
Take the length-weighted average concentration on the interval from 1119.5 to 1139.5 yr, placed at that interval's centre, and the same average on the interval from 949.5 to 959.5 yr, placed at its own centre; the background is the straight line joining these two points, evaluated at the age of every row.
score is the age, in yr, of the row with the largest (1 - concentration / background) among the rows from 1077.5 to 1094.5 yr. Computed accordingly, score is 1090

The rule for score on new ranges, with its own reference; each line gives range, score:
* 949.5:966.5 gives 961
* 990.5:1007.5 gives 1002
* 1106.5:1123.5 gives 1112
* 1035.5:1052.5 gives 1042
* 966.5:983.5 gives 982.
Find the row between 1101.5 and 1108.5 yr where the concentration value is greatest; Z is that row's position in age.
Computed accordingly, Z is 1108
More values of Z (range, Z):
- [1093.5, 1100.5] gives 1096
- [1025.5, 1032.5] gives 1026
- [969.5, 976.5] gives 971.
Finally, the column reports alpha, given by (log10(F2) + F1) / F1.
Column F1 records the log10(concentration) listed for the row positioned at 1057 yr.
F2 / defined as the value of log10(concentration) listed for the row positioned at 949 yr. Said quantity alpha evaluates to 1.13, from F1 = 1.75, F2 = 1.72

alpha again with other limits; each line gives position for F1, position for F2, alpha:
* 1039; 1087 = 1.14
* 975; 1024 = 1.13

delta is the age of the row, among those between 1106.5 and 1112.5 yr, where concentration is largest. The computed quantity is 1111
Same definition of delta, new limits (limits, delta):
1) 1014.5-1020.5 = 1019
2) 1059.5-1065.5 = 1061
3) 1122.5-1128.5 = 1126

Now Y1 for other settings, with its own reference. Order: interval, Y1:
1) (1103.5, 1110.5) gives -3.1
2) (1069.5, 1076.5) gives -3.0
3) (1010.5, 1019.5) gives -2.0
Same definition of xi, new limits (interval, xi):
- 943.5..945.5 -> 106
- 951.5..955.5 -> 220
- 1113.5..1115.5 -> 114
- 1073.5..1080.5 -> 380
